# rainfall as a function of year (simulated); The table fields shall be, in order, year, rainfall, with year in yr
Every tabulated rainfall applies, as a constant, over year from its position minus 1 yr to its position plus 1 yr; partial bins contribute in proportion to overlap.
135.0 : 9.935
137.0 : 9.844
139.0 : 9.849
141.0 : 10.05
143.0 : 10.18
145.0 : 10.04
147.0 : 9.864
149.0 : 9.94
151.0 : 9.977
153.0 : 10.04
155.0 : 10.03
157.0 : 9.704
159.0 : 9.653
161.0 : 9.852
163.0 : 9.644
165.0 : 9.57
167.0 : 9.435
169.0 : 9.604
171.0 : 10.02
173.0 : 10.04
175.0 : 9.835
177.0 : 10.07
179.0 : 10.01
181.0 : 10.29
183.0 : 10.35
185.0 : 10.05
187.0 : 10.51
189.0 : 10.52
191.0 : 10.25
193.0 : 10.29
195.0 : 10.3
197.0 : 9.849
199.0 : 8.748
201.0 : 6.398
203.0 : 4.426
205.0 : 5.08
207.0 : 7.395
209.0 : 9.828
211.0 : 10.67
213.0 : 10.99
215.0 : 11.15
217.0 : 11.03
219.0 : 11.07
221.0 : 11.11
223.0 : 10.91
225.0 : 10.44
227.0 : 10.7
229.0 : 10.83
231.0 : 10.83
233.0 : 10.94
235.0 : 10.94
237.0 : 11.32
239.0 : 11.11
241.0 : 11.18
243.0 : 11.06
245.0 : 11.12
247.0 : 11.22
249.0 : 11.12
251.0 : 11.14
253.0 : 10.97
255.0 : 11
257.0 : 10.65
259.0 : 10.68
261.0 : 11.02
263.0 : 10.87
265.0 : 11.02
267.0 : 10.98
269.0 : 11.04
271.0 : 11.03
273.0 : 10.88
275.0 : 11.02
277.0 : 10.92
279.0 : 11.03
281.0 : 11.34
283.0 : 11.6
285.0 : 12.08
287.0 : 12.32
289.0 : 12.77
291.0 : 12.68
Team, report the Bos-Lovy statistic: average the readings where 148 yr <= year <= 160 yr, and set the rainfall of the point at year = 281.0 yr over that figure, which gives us 1.15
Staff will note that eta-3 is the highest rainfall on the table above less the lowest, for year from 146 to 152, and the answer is 0.11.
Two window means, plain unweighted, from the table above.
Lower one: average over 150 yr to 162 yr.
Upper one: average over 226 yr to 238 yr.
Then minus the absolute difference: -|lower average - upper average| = -1.1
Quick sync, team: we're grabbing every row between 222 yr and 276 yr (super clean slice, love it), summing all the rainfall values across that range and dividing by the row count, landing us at 11.0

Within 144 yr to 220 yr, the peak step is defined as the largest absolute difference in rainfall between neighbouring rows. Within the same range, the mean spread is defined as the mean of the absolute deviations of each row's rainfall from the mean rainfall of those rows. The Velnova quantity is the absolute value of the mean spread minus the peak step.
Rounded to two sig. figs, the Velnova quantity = 1.6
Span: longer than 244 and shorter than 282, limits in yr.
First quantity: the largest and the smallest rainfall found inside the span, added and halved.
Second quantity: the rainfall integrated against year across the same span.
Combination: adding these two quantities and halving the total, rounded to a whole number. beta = 215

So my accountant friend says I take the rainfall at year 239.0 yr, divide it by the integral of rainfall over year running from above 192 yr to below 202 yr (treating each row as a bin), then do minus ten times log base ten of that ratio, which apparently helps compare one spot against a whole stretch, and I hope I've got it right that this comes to 9.1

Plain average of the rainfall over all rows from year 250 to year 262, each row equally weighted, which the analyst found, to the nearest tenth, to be 10.9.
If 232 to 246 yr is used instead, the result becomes 11.1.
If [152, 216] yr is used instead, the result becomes 9.5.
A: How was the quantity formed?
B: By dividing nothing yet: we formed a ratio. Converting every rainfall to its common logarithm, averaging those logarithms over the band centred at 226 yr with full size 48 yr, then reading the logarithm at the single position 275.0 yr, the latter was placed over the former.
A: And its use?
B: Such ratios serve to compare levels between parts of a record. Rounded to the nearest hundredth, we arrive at 1.04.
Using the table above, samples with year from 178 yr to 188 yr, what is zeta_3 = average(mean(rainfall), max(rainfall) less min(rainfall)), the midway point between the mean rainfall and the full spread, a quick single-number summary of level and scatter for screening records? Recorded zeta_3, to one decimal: 5.4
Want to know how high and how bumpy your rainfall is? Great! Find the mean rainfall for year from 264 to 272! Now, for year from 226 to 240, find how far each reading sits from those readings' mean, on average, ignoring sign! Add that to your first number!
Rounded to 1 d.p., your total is 11.2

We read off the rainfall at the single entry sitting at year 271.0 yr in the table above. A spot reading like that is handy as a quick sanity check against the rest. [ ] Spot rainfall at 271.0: 11.03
